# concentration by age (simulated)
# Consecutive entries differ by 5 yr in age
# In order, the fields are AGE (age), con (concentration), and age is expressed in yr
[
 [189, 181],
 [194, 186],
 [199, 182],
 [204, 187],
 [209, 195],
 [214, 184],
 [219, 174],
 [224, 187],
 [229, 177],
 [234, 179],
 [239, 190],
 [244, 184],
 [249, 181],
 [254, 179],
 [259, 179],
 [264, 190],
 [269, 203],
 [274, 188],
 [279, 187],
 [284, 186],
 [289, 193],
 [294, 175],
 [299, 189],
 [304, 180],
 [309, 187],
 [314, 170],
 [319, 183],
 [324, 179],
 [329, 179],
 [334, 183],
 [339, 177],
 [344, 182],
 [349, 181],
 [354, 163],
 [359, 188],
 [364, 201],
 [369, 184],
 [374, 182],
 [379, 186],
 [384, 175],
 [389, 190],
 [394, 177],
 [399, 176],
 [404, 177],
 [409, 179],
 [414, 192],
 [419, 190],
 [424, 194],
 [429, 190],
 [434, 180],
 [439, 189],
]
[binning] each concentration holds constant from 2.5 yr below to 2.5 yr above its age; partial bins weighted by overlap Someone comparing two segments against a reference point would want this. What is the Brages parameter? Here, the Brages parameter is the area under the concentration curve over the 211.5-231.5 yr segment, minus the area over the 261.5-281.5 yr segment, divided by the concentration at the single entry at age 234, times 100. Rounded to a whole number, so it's -128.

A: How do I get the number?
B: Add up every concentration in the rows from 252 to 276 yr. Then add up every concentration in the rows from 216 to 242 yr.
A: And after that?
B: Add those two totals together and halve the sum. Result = 923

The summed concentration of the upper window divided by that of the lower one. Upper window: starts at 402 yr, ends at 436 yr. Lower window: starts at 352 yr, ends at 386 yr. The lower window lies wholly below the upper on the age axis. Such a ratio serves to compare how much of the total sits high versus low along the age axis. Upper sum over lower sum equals 1.02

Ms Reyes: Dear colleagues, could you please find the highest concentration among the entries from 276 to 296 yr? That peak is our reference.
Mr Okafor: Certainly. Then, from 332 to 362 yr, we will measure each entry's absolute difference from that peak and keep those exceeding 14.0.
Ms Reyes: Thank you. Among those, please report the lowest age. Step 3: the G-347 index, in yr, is 339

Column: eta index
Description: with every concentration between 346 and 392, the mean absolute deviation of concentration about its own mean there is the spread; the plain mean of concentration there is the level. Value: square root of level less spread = 13.3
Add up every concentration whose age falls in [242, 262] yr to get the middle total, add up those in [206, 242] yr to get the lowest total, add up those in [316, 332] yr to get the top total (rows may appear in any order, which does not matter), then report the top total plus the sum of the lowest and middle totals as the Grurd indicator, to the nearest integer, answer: 2550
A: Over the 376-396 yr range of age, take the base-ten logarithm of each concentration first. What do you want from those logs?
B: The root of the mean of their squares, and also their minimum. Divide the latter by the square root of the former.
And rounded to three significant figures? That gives 1.49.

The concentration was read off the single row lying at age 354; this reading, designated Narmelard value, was 163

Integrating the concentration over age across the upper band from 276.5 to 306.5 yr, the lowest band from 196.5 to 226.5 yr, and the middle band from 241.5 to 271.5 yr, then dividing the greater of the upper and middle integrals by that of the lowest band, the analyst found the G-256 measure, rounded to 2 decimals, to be 1.01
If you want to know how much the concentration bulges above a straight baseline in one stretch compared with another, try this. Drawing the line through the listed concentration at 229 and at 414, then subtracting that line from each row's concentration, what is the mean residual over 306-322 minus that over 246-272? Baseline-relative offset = -11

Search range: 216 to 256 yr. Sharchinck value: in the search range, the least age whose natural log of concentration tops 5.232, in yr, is 239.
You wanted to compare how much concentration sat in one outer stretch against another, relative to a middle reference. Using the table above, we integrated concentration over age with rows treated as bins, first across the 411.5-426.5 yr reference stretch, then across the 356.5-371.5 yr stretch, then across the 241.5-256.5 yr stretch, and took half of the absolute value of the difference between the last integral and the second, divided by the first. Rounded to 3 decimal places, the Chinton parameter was 0.025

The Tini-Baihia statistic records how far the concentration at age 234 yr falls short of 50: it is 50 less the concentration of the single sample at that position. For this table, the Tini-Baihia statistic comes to -129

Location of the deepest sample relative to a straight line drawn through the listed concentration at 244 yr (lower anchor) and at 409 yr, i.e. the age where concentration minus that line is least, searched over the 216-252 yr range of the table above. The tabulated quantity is 219 yr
